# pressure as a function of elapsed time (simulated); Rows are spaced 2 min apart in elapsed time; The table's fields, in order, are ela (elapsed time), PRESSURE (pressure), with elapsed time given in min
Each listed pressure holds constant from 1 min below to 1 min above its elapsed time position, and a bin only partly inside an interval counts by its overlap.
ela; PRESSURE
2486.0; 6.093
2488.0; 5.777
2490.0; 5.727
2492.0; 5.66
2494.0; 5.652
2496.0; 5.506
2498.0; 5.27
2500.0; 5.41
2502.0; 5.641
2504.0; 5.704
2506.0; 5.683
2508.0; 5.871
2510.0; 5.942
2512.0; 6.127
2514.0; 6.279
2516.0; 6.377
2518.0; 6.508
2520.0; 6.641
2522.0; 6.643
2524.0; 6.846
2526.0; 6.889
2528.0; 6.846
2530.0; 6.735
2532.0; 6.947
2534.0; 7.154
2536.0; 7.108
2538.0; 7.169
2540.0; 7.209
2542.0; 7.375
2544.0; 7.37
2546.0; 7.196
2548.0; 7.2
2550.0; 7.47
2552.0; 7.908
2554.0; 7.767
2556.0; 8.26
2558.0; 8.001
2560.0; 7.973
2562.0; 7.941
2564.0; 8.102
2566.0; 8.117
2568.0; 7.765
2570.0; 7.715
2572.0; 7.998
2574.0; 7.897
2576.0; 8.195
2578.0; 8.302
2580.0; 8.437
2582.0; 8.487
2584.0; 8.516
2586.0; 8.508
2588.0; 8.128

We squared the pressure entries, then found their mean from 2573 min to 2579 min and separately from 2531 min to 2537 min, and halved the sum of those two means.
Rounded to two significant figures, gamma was 58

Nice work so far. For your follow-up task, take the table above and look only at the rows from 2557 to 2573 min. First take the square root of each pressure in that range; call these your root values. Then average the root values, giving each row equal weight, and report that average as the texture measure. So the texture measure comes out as 2.82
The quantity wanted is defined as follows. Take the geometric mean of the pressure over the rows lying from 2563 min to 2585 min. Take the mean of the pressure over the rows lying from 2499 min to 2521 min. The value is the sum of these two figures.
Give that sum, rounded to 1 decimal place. 14.2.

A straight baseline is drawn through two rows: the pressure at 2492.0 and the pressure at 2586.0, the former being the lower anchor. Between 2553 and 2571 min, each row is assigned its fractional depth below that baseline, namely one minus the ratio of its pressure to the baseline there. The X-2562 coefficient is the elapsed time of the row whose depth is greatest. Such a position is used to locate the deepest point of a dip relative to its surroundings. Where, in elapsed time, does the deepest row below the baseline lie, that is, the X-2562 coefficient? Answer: 2570.0 min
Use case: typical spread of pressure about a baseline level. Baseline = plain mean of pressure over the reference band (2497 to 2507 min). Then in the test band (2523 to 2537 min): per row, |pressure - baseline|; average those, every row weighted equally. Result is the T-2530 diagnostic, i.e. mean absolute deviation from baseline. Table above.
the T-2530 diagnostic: 1.4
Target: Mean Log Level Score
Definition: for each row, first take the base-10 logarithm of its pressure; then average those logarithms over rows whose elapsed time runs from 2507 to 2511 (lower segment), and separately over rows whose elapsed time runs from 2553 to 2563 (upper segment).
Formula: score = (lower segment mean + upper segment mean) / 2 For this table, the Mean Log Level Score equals 0.84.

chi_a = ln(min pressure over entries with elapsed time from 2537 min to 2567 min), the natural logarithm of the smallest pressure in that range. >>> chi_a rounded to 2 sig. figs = 2.0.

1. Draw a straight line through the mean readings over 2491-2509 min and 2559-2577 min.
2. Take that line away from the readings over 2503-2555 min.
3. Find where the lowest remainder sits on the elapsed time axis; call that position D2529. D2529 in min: 2506.0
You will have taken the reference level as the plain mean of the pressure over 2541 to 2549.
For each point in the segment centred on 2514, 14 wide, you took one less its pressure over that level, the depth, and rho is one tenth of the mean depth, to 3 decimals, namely 0.014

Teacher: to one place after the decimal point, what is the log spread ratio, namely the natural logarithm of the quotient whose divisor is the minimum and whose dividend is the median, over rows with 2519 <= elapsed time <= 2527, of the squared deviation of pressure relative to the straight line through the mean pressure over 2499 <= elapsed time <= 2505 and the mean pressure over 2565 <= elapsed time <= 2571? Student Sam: 0.4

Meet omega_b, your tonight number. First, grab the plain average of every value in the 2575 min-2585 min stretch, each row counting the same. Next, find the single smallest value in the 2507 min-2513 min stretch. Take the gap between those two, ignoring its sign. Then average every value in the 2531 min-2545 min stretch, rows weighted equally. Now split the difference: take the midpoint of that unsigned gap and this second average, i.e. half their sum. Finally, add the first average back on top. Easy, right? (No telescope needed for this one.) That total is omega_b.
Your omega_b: 13.2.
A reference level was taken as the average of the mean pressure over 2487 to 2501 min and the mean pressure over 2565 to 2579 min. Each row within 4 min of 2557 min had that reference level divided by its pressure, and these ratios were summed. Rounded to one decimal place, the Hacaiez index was 3.4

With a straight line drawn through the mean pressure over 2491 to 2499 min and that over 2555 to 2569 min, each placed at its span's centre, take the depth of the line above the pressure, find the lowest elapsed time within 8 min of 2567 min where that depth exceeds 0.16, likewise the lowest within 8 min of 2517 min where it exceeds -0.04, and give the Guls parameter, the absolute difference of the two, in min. 58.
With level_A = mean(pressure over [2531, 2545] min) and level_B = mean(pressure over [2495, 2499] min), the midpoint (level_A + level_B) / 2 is 6.3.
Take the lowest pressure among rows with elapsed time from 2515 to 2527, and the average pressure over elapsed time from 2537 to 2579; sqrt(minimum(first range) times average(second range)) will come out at 7.03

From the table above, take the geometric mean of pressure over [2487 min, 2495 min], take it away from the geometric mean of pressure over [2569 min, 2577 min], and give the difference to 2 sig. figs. 2.2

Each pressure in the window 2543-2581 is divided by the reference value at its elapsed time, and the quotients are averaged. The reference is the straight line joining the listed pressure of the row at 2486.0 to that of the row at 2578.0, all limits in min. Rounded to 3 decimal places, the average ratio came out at 0.995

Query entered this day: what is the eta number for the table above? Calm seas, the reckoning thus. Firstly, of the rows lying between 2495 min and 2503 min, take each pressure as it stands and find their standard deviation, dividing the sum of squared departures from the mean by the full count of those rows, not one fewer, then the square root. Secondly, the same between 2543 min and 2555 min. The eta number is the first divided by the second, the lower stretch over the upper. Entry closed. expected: 0.50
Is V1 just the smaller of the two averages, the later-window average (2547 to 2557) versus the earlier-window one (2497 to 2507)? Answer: 5.5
